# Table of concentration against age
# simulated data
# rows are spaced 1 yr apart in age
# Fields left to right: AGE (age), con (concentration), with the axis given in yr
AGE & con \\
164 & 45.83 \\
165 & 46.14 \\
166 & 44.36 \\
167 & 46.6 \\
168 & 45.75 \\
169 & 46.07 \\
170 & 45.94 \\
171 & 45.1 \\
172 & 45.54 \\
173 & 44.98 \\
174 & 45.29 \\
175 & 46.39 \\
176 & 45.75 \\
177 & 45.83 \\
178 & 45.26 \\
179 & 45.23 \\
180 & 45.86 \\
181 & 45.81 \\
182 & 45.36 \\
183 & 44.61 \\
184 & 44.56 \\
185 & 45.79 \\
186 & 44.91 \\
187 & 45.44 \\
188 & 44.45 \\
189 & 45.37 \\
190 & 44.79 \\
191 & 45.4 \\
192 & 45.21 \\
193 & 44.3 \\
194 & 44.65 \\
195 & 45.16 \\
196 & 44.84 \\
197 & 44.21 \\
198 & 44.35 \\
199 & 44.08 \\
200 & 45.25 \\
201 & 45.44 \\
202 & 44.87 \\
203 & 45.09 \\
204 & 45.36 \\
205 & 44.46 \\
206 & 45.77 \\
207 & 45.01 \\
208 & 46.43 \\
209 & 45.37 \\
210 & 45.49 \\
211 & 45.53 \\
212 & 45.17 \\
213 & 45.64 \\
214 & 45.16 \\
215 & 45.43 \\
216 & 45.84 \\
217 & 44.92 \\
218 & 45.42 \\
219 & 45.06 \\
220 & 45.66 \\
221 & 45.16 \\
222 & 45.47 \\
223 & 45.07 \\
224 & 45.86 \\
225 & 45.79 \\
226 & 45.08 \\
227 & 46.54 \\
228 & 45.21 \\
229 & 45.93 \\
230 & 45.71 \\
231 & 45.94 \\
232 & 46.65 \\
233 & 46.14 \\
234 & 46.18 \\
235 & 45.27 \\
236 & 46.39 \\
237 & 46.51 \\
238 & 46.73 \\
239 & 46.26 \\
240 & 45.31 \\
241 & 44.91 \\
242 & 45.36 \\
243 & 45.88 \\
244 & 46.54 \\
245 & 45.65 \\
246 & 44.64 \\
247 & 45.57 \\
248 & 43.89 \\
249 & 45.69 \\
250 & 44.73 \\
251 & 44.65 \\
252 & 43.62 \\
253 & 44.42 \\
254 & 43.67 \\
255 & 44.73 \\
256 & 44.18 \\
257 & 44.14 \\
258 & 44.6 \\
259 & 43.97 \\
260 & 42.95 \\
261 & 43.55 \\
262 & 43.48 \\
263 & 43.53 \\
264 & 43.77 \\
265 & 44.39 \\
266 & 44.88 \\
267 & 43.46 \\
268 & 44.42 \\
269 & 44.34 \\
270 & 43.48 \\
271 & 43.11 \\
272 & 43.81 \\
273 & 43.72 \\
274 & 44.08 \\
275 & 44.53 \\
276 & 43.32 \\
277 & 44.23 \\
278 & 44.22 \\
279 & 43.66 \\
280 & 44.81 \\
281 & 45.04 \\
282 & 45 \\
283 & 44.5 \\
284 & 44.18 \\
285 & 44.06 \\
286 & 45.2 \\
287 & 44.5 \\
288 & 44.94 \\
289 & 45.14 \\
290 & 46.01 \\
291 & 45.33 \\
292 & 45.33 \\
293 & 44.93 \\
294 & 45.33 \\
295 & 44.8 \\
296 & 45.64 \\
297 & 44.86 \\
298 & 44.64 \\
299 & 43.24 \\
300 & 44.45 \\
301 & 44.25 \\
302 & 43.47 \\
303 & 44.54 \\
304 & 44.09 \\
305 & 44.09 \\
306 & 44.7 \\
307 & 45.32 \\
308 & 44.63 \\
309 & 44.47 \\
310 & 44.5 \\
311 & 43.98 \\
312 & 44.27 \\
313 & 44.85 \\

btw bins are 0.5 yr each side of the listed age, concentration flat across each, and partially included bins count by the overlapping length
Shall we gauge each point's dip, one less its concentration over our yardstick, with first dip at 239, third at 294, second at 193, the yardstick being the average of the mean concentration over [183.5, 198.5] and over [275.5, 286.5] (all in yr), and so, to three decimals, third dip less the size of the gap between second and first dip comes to -0.059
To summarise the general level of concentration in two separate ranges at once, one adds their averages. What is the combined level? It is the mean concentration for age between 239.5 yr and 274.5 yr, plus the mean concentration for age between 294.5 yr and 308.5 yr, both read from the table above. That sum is 88.9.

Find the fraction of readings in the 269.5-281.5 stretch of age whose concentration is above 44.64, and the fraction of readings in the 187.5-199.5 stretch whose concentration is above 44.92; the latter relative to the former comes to 2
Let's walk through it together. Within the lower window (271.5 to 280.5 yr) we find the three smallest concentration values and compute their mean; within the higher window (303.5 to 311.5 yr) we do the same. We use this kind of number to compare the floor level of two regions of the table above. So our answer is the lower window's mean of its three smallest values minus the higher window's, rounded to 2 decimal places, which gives -0.49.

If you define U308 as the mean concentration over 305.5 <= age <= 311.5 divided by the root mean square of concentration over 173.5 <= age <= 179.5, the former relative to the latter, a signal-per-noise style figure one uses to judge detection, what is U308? 0.98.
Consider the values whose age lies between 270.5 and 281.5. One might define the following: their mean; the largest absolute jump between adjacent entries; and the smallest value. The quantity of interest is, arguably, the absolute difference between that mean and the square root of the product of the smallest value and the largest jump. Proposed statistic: 36.8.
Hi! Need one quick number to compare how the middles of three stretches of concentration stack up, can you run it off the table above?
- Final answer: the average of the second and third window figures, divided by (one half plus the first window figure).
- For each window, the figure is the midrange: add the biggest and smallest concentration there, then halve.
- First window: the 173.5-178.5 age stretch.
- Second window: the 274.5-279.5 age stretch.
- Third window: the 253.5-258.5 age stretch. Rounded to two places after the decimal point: 0.95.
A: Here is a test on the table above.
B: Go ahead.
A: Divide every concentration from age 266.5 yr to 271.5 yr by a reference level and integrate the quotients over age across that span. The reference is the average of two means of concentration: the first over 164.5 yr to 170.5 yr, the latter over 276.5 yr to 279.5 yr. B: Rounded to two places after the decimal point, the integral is 4.87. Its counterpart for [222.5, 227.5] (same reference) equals 5.08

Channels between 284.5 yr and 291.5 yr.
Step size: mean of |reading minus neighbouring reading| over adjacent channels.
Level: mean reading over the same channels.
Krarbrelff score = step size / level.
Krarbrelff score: 0.0149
